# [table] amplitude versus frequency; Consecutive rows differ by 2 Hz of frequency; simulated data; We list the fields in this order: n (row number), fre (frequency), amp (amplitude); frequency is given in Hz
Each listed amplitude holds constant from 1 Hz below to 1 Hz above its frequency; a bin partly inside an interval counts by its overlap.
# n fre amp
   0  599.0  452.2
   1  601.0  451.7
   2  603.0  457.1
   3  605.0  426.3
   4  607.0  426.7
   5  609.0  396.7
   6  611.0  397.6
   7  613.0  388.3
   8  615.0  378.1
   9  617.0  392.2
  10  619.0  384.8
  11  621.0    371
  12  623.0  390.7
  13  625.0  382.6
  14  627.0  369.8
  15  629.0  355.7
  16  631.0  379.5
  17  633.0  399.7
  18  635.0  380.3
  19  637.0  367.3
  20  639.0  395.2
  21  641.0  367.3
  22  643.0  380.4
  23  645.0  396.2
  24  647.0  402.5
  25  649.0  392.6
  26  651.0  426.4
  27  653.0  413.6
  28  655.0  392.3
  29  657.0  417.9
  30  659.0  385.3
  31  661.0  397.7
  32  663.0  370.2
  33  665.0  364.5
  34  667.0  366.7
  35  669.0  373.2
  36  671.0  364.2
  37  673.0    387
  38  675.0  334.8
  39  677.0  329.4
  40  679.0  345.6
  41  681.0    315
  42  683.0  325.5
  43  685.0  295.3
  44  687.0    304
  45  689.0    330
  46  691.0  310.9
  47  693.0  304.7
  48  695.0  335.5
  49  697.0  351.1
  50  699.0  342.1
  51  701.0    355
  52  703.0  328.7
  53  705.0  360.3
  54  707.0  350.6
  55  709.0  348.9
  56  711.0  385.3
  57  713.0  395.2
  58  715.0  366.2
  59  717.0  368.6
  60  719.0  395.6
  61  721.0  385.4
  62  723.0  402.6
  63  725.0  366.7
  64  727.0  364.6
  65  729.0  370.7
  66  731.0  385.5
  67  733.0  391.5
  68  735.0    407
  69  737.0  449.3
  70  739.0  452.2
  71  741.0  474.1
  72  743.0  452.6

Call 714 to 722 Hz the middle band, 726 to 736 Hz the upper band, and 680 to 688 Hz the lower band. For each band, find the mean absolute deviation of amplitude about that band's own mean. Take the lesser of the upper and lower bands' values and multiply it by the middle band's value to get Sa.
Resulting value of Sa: 119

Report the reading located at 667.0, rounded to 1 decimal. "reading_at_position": 366.7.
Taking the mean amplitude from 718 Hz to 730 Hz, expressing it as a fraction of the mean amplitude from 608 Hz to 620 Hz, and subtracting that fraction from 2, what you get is 1.02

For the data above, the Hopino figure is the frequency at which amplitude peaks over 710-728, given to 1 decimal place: 723.0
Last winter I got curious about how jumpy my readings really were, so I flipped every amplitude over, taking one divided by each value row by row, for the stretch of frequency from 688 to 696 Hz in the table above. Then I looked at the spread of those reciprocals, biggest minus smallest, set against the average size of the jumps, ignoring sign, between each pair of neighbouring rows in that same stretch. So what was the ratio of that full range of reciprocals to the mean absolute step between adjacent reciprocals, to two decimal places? 1.63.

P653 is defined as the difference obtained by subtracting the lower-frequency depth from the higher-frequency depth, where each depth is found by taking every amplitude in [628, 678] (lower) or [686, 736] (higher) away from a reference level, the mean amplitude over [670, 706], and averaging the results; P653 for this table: 21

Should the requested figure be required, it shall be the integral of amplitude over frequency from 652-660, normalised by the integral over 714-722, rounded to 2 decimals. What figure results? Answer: 1.06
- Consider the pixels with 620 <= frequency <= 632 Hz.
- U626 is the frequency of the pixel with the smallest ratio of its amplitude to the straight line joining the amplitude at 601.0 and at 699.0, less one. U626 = 629.0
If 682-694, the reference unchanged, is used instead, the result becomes 685.0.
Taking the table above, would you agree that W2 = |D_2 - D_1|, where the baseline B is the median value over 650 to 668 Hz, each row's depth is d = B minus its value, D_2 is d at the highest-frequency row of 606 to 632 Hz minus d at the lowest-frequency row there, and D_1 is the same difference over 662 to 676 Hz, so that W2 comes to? 12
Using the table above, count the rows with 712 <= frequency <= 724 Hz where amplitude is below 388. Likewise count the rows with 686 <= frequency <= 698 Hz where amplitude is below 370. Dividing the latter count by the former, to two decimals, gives 2.00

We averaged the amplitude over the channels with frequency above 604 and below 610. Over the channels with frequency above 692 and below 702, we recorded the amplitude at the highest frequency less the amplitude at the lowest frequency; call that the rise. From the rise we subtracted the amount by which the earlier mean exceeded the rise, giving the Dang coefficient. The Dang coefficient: -316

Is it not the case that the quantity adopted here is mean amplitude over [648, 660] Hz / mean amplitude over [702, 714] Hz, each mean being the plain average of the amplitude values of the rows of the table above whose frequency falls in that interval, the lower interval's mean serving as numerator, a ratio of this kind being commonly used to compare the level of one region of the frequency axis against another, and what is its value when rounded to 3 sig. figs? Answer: 1.12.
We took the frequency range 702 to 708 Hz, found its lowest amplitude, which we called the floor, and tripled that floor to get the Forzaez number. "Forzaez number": 986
